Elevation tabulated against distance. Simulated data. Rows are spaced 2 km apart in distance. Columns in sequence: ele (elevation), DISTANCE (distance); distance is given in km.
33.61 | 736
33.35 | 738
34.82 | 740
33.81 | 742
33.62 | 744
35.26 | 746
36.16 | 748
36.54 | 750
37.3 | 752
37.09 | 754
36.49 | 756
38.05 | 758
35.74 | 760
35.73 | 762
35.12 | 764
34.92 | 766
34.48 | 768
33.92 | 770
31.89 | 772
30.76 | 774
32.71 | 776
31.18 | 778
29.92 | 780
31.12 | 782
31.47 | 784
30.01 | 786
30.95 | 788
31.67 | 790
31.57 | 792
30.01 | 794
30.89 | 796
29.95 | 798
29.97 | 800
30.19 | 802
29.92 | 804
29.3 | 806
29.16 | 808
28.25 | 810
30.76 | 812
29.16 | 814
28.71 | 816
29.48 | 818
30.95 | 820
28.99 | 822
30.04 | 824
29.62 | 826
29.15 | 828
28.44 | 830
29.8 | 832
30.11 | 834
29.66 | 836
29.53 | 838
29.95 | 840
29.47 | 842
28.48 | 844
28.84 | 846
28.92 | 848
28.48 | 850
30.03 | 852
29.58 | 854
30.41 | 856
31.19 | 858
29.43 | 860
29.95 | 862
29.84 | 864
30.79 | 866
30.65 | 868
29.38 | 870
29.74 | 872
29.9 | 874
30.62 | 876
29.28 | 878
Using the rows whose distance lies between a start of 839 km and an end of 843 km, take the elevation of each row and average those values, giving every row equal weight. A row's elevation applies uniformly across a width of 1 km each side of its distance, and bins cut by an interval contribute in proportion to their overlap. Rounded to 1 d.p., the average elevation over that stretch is 29.7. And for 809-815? 29.4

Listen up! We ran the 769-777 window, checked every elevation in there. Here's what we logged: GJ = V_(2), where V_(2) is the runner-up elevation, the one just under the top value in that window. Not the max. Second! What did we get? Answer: 32.71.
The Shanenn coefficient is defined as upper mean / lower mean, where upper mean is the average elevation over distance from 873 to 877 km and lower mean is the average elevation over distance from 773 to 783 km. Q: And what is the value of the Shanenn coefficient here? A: 0.97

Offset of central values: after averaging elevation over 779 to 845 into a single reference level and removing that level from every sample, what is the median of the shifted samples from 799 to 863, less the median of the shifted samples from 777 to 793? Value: -1.6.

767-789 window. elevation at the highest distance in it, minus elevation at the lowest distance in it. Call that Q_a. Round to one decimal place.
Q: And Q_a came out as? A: -3.5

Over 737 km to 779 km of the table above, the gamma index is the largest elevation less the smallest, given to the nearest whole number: 7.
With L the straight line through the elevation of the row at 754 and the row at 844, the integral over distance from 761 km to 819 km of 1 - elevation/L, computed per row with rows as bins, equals 4.3 km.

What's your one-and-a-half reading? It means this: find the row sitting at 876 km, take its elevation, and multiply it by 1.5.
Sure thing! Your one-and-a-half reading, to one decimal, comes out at 45.9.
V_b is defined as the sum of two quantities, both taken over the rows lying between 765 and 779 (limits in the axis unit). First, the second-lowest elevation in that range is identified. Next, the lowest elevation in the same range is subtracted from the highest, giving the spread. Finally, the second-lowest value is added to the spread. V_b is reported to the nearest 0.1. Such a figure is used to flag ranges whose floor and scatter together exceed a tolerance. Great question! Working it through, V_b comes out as 35.3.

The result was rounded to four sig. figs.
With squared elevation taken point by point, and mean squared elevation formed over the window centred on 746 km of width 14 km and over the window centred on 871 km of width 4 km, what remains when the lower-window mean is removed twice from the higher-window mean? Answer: -1630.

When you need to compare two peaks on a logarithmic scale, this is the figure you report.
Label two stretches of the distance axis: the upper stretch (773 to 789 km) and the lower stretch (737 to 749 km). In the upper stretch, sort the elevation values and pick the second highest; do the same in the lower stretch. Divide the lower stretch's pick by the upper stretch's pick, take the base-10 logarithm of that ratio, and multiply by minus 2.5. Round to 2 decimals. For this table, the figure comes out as -0.12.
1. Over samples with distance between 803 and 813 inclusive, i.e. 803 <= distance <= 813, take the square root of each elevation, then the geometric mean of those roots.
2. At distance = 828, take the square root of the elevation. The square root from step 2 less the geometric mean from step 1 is -0.029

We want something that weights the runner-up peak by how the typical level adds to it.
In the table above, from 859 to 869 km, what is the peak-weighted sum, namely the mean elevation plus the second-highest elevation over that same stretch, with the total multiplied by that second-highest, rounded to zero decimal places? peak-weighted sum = 1863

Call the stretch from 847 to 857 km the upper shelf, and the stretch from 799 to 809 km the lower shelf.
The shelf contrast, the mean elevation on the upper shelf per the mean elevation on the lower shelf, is 0.99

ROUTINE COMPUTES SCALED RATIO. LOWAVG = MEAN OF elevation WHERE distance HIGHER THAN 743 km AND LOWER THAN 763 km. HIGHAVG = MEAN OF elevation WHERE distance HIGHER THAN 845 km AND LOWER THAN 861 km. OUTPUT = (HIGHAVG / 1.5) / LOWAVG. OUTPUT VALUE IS 0.545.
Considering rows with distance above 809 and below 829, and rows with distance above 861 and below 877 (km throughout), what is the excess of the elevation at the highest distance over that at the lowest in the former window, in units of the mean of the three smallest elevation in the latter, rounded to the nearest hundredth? 0.03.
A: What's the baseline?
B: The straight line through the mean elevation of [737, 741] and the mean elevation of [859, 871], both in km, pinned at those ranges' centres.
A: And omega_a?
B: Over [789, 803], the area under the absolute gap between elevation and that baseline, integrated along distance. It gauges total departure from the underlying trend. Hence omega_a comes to 23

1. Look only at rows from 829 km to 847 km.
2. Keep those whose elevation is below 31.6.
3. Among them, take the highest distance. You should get 846 km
